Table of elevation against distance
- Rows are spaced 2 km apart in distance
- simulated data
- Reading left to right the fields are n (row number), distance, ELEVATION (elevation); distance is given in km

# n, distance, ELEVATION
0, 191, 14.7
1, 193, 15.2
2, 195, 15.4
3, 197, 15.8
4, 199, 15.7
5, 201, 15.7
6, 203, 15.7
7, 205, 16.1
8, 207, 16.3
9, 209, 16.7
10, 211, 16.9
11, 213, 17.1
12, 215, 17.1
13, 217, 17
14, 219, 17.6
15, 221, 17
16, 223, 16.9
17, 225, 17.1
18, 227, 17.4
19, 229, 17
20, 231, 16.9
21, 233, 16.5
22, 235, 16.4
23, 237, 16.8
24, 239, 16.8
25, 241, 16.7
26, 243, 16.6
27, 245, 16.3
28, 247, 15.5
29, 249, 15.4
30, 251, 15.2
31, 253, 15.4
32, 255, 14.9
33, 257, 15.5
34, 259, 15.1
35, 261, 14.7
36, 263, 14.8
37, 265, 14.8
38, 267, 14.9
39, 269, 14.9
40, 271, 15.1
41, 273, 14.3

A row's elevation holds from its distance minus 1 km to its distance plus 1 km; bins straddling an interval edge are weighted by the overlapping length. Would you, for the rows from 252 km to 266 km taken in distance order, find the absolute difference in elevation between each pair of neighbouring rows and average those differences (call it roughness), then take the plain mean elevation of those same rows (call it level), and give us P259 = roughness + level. 15.4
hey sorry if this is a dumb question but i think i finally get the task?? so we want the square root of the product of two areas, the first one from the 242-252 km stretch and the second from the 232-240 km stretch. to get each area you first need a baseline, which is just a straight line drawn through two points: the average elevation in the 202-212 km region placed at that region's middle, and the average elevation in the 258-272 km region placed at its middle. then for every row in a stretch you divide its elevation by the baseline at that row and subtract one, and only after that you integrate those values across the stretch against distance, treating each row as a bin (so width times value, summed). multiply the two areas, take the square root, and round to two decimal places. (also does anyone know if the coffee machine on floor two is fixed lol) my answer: 0.39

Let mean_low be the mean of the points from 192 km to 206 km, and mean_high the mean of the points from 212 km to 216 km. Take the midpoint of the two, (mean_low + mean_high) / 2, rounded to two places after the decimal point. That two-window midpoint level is 16.38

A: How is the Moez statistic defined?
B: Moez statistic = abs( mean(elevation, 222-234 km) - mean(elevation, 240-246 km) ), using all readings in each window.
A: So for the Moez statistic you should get 0.4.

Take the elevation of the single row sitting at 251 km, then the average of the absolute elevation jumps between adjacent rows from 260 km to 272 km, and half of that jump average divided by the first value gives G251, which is 0.0026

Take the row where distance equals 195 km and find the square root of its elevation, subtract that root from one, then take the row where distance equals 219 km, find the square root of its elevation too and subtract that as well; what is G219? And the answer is -7.12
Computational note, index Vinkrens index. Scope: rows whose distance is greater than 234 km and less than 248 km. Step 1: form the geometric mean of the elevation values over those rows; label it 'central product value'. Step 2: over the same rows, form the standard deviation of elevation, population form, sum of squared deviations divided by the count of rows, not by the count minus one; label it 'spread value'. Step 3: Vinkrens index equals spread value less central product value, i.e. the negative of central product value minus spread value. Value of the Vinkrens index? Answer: -16.0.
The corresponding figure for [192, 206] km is -15.4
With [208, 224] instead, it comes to -16.8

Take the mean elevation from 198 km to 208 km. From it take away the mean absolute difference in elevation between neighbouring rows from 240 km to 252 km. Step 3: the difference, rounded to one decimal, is 15.6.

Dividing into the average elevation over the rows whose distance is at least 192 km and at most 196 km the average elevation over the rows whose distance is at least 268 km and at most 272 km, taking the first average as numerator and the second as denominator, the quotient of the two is 1.02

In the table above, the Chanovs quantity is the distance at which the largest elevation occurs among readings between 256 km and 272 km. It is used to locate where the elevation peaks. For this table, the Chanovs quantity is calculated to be 257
